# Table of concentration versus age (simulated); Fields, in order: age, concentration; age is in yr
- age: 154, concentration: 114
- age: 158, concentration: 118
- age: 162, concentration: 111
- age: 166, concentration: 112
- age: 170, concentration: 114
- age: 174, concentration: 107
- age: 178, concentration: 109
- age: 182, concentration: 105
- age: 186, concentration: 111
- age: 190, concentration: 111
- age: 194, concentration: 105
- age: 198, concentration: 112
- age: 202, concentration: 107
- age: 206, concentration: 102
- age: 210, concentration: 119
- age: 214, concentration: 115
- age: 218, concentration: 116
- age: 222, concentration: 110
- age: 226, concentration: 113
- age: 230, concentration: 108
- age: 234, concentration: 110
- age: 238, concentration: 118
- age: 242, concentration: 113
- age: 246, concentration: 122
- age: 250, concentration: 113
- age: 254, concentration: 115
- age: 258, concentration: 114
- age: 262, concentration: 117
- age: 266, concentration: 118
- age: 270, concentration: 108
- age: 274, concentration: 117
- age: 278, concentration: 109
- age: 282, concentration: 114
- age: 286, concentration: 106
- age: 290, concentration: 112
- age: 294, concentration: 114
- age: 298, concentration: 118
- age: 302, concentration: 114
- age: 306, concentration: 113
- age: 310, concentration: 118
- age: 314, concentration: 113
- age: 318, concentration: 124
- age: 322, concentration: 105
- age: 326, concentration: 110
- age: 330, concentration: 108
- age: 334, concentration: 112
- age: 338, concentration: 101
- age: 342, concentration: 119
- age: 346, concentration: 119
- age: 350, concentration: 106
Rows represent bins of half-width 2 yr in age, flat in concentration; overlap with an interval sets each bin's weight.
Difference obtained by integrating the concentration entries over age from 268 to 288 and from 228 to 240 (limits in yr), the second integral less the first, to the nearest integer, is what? -872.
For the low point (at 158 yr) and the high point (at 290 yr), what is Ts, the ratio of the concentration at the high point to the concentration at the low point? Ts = 0.95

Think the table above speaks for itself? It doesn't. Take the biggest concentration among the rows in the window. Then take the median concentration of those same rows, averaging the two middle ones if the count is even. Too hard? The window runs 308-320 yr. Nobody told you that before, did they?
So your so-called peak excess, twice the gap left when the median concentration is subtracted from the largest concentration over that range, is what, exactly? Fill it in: 12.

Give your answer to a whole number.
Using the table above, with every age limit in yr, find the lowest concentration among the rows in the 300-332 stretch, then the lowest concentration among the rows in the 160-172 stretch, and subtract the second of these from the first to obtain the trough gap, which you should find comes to -6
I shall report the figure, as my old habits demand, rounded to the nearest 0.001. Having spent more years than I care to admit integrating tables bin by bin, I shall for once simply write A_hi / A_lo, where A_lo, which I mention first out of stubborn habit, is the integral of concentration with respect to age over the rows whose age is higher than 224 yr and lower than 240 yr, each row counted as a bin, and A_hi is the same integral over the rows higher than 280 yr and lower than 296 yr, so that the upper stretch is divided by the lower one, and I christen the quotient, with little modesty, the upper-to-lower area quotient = 0.993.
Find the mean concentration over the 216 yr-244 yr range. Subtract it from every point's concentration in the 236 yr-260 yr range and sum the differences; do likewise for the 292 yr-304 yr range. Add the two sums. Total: 28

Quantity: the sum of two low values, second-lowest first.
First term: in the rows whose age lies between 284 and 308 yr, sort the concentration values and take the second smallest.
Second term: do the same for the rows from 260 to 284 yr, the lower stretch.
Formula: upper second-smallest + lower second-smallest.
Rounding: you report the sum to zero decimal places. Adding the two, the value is 221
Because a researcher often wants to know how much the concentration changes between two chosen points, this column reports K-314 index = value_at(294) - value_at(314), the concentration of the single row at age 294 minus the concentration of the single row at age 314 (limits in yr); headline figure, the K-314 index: 1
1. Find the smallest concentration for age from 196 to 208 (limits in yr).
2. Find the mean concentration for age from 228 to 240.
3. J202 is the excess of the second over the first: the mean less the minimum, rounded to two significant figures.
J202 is 10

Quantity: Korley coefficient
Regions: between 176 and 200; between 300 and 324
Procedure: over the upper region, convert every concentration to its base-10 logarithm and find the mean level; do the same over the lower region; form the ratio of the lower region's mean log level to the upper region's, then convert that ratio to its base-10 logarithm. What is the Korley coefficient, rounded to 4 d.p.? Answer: -0.0046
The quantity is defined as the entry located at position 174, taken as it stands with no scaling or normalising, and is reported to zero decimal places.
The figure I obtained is 107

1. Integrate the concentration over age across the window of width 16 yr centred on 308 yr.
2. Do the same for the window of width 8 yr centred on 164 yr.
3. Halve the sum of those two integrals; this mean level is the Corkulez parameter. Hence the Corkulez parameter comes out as 1362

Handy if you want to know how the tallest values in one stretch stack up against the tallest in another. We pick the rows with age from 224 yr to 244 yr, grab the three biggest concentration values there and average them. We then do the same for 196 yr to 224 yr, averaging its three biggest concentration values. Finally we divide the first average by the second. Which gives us 0.983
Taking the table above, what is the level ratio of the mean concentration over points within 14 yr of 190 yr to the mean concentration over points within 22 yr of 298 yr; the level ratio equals 0.95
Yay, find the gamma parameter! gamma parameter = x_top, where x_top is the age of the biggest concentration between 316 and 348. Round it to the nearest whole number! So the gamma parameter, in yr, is 318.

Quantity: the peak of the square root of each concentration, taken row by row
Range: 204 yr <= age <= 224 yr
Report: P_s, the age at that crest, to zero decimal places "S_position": 210 yr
